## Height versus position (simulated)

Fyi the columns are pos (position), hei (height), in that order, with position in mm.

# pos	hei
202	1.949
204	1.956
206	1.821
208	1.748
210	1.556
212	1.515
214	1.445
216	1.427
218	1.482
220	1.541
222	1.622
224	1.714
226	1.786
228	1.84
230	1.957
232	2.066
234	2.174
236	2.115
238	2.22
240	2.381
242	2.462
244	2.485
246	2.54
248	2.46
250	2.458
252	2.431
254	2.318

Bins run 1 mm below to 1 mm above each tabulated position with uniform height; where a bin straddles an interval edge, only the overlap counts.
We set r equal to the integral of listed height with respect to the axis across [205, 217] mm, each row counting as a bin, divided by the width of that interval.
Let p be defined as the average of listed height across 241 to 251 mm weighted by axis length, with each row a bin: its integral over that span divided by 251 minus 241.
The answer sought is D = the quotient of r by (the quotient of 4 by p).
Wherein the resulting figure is 0.98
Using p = 2.5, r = 1.6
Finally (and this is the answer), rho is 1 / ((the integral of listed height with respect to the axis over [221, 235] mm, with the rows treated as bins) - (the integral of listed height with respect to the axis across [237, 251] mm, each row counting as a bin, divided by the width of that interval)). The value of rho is 0.042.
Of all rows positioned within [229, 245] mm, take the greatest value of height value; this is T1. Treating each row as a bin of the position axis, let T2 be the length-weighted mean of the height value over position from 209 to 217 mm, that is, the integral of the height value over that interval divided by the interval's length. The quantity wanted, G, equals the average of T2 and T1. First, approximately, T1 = 2.485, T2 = 1.5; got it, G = 1.99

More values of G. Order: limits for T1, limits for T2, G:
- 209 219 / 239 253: 2.01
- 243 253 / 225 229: 2.18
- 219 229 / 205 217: 1.71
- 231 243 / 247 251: 2.46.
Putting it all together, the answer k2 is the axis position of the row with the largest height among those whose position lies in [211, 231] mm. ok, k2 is 230 mm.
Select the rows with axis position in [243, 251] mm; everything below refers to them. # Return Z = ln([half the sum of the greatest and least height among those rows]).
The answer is 0.92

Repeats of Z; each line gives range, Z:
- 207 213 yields 0.49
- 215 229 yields 0.49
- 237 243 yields 0.85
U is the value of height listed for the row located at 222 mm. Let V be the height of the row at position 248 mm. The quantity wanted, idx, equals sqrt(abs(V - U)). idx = 0.9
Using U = 1.622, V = 2.46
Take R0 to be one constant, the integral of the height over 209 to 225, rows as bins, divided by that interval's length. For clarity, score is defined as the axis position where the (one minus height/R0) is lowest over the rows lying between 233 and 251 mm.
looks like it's 246 mm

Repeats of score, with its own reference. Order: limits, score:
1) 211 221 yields 220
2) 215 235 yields 234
